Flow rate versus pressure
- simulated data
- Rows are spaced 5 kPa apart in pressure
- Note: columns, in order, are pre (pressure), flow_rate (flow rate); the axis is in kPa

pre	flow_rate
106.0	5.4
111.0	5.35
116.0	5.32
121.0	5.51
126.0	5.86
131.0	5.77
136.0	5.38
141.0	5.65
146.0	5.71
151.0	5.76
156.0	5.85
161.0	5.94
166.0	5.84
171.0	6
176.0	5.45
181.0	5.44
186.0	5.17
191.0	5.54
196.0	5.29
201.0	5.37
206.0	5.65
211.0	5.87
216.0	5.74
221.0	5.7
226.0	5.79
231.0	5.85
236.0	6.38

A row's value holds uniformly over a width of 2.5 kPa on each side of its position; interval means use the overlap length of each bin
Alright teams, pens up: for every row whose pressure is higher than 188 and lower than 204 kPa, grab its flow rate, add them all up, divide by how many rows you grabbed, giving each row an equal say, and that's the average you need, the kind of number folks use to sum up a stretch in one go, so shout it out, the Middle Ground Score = 5.40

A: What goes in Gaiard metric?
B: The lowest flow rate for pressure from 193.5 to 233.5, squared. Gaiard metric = 28.0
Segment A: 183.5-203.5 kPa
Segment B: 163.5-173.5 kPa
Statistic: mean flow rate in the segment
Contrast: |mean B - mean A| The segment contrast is 0.58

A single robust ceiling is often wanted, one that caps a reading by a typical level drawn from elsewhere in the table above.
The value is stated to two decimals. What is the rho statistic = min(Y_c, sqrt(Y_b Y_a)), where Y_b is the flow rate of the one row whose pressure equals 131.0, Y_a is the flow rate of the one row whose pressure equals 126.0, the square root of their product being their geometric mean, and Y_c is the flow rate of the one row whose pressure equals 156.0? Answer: 5.81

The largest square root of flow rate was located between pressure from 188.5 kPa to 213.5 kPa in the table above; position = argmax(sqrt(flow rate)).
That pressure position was 211.0 kPa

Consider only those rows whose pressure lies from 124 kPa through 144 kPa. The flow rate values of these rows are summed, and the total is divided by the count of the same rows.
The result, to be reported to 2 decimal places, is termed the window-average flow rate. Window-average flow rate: 5.66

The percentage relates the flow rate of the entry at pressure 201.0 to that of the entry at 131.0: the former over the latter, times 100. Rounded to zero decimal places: 93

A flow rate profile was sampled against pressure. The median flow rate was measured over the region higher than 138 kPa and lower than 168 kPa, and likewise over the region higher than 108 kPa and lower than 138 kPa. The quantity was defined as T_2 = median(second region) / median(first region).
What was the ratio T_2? 0.94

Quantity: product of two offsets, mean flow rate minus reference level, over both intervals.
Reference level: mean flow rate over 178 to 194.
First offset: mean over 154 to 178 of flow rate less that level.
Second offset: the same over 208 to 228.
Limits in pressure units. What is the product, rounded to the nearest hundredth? 0.17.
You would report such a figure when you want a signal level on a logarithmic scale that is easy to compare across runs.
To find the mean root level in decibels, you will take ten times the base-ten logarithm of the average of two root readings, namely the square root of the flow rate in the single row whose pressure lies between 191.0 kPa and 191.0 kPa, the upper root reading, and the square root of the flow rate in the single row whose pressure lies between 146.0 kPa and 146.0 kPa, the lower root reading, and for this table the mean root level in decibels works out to 3.75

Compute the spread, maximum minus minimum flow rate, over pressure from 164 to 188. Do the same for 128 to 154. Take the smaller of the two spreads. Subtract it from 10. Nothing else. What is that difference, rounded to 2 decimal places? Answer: 9.61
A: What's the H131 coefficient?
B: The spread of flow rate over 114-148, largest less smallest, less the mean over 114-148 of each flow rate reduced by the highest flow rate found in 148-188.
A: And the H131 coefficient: 0.94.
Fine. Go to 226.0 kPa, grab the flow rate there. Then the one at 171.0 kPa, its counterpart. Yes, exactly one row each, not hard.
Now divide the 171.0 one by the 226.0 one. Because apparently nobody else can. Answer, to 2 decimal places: 1.04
